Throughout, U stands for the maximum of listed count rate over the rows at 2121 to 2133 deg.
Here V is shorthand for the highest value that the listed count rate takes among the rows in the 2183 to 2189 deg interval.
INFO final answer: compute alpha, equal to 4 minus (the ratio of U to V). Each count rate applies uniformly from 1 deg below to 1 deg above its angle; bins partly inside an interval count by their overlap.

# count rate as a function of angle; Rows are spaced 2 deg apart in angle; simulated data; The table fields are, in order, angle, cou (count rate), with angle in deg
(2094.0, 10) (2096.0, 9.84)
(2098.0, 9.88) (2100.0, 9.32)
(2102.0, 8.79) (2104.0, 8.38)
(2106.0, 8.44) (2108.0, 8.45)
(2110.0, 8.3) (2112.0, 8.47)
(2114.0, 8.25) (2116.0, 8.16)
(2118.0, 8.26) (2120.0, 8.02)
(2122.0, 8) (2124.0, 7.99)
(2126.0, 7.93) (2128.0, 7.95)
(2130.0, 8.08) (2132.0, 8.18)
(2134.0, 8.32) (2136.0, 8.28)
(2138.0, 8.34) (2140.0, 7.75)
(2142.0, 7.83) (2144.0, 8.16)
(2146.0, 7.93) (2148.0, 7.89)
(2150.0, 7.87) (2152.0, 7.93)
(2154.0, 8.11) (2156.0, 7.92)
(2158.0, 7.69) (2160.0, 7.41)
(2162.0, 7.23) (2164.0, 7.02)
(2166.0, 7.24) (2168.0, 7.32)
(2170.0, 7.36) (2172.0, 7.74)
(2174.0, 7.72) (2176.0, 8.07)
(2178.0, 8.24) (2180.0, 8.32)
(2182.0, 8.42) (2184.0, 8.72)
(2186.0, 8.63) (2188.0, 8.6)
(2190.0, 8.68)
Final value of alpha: 3.06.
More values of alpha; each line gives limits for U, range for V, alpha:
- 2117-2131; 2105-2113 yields 3.02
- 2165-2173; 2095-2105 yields 3.22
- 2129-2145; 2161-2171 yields 2.87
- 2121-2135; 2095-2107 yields 3.16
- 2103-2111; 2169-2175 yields 2.91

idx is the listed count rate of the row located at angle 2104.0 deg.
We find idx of 8.38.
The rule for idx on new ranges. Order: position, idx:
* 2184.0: 8.72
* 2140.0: 7.75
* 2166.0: 7.24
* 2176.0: 8.07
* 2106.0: 8.44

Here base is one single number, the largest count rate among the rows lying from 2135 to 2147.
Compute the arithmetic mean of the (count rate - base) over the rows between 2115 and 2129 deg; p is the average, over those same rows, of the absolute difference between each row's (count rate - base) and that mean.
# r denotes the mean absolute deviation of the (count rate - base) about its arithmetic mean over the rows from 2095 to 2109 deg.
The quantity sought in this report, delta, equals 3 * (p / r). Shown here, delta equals 0.50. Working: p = 0.095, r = 0.57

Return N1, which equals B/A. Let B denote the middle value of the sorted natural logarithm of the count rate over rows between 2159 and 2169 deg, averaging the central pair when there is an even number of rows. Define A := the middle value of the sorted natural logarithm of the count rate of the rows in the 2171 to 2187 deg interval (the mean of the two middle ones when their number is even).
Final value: 0.94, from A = 2.11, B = 1.98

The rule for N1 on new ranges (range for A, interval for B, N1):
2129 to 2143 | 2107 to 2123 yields 1.00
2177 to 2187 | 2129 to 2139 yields 0.99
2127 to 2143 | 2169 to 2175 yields 0.98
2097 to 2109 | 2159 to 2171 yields 0.92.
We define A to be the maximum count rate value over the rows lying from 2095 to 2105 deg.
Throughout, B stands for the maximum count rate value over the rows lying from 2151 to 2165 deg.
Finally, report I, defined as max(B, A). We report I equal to 9.88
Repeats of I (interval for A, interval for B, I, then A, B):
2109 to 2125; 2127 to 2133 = 8.47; 8.47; 8.18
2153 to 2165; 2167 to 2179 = 8.24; 8.11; 8.24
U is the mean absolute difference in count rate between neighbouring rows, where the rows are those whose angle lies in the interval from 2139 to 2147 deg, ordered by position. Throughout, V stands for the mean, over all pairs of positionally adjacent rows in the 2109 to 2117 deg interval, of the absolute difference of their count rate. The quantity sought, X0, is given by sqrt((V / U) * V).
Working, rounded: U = 0.21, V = 0.16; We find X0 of 0.35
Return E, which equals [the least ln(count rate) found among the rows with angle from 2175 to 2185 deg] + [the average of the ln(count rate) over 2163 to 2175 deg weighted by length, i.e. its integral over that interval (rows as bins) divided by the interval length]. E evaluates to 4.09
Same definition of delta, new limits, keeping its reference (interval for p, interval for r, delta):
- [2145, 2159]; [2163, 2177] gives 0.77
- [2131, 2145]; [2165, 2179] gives 1.83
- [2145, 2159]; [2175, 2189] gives 1.21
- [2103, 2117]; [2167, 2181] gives 0.88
